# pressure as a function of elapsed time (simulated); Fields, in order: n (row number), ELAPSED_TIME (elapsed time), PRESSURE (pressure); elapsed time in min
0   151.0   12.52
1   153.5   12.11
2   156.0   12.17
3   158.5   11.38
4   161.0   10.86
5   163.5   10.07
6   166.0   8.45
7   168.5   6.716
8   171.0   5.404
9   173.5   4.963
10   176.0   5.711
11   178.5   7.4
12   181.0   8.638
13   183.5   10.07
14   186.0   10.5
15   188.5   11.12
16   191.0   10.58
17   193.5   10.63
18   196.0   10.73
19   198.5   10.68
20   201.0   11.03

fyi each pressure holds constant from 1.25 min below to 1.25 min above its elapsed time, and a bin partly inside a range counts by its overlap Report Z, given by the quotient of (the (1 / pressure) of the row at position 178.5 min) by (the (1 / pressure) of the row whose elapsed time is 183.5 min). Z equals 1.4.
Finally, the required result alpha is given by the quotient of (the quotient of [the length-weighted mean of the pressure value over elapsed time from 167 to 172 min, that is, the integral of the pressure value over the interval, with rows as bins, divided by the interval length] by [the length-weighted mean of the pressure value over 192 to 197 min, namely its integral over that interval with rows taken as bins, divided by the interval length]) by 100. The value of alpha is 0.006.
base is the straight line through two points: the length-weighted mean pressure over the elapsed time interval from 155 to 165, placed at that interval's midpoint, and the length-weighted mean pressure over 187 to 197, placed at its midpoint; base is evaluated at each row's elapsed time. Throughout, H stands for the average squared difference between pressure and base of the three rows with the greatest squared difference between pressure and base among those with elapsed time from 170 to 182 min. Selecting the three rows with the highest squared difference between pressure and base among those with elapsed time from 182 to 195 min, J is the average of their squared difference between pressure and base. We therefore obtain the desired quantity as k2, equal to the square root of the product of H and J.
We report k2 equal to 3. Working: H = 31.0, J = 0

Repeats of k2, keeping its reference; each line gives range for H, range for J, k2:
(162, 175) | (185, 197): 1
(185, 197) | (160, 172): 1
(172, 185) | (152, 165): 5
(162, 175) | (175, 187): 20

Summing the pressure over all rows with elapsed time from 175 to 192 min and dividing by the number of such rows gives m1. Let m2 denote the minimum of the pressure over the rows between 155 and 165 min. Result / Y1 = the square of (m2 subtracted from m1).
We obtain 1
